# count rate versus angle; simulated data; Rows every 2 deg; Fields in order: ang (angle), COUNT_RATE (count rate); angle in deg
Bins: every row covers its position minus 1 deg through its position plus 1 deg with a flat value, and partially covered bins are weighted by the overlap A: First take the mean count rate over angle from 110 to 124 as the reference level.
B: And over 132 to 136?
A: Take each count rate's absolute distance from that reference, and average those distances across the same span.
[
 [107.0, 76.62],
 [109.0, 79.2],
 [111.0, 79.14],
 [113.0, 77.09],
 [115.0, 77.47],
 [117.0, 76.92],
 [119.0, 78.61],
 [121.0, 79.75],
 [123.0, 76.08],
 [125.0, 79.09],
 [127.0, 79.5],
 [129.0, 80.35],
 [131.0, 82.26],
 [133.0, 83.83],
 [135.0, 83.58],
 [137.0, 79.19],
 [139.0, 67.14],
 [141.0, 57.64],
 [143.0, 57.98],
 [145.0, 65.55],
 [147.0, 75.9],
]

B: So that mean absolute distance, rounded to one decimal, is 5.8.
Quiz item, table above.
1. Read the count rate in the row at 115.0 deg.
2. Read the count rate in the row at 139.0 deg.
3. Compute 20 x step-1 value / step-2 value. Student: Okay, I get 23.1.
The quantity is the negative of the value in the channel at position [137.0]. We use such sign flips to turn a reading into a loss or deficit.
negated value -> -79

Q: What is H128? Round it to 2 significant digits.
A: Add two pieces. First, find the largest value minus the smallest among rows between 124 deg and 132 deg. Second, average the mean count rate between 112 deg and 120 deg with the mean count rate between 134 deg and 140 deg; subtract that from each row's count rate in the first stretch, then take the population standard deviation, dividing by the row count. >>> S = 4.4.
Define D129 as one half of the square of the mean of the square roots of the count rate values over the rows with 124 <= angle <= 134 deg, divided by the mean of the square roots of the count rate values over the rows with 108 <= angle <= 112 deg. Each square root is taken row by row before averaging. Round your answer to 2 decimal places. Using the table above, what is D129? 4.55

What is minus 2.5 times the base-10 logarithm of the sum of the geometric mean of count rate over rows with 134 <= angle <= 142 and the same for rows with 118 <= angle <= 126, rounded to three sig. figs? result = -5.44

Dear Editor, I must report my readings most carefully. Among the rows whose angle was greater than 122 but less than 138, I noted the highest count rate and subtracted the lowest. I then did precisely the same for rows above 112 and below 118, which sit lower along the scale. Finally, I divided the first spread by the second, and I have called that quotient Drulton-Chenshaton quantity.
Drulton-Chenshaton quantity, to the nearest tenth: 14.1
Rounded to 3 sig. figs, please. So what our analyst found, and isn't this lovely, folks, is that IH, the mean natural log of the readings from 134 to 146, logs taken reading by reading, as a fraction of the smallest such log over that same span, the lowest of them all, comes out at 1.04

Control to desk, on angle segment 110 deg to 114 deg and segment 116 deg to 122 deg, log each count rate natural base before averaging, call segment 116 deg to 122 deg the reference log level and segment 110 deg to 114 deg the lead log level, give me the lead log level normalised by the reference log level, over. 1.00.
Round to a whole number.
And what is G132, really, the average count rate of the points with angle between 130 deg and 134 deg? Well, 83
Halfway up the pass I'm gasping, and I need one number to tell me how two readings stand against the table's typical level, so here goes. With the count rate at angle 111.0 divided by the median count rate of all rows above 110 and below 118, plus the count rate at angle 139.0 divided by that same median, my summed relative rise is 1.89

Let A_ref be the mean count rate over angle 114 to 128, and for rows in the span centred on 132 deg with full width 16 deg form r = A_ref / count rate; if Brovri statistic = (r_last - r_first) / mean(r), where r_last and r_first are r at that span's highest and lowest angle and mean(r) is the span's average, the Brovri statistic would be 0.178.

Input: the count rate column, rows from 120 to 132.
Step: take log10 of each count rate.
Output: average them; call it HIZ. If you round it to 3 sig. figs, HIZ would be 1.90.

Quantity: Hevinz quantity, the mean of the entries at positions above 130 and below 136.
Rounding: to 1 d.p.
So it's 83.2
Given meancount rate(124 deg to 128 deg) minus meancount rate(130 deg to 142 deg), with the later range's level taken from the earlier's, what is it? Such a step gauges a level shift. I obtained 4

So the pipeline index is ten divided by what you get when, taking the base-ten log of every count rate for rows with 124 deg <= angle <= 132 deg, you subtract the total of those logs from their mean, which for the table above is -1.750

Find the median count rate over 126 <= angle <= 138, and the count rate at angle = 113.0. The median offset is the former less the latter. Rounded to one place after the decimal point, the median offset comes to 4.2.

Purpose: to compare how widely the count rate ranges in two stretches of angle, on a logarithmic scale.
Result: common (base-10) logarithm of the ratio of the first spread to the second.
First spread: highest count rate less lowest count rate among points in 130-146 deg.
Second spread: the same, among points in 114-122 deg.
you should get 1.0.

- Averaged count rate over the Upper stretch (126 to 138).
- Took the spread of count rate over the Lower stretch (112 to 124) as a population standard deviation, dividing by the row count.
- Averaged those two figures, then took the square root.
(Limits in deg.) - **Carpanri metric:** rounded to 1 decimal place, 6.4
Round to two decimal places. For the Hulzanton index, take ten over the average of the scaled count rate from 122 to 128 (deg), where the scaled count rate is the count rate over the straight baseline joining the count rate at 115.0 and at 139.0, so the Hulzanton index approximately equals 9.35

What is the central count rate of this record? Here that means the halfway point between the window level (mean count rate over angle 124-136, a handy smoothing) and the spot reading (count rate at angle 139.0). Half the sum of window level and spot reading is 74.3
